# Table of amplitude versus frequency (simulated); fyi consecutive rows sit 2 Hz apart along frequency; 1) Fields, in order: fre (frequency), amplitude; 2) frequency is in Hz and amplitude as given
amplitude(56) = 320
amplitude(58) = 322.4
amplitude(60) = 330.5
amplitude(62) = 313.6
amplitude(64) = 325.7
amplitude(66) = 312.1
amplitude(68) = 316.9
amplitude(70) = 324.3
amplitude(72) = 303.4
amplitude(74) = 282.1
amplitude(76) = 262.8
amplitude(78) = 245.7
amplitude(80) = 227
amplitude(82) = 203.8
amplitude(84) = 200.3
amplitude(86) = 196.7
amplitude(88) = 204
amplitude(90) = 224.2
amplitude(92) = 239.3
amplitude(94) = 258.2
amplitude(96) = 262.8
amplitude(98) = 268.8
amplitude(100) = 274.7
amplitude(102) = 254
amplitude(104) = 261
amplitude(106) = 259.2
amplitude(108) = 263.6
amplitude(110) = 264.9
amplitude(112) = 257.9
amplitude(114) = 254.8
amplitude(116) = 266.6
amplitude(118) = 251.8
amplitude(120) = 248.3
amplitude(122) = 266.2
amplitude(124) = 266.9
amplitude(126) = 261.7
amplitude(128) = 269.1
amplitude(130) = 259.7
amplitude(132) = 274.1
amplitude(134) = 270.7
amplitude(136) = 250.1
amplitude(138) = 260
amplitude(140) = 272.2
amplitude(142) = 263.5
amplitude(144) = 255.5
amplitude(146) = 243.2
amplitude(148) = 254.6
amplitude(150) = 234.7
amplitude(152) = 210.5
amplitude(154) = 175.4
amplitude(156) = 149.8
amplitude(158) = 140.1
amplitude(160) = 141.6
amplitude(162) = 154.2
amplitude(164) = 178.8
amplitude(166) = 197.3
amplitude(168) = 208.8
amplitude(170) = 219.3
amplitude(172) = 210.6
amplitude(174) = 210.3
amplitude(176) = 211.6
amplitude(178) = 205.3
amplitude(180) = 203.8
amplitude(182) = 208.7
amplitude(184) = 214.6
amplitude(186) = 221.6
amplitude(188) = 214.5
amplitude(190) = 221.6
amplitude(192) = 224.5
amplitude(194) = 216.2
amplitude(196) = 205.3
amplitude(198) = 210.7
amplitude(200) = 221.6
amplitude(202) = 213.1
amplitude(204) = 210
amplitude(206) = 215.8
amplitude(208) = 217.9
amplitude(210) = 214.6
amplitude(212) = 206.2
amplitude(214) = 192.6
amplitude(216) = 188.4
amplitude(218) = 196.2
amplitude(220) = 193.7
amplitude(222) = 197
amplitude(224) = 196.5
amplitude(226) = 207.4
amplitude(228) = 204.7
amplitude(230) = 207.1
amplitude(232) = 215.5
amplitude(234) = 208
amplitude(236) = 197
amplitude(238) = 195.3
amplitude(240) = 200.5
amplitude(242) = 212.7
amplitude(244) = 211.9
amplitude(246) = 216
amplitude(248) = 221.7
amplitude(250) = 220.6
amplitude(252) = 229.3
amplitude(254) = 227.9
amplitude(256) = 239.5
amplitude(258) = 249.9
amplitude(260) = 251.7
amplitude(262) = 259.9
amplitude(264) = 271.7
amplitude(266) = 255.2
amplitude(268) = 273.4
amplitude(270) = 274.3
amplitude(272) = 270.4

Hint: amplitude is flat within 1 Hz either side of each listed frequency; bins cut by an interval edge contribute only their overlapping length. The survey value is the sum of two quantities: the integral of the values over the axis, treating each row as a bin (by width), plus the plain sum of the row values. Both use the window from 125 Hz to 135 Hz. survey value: 4006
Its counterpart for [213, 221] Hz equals 2313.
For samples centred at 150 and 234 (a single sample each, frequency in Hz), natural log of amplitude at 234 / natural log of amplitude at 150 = 0.98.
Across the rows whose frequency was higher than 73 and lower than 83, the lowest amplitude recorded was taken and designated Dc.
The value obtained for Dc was 203.8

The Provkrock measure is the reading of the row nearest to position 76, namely 262.8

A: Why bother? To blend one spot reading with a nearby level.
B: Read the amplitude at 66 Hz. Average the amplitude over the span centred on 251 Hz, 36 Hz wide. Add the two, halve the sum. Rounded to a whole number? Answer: 271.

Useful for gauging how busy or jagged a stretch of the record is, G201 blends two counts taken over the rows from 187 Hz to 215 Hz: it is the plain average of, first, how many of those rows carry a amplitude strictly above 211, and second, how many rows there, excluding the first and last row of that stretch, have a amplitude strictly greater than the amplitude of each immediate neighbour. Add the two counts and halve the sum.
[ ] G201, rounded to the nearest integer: 6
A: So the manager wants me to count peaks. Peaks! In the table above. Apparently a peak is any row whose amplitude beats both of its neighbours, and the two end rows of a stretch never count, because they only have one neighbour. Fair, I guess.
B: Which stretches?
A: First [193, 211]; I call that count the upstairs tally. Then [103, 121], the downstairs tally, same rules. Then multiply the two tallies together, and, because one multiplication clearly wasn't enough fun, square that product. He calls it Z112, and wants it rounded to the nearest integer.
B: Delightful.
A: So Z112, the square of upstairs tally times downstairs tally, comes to 16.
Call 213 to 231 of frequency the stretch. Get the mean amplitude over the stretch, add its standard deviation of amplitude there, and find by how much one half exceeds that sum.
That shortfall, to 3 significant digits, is -204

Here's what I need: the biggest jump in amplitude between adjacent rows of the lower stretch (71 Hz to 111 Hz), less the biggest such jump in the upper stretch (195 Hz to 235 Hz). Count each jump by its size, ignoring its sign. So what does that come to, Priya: 10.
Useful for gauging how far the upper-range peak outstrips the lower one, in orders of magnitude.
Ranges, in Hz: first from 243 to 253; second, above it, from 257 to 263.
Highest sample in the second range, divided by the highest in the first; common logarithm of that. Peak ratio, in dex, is 0.054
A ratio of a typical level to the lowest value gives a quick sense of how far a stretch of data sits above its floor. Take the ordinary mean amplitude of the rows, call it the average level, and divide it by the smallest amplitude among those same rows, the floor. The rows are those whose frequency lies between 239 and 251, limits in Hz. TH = 1.07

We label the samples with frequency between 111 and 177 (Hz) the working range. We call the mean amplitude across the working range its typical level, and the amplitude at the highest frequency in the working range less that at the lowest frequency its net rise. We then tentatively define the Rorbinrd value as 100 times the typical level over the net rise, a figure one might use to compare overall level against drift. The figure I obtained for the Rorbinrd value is -497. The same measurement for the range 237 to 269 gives 299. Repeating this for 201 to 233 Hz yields 8533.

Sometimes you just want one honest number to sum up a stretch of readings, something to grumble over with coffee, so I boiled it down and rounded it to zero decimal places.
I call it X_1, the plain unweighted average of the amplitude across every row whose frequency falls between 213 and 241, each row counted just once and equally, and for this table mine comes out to 200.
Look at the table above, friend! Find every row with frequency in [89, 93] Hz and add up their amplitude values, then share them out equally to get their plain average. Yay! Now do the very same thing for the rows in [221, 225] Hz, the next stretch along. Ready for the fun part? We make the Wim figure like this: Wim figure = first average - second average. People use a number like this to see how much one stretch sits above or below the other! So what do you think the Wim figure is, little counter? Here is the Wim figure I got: 35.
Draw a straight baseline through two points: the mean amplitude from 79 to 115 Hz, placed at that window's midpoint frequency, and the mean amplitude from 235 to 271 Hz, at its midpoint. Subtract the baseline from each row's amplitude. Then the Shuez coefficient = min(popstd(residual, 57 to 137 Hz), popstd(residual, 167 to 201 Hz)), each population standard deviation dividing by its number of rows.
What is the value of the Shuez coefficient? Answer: 6.5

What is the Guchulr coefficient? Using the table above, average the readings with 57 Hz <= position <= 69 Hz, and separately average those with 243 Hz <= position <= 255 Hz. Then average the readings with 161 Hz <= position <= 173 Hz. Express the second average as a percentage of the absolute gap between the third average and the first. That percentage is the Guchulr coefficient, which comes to 176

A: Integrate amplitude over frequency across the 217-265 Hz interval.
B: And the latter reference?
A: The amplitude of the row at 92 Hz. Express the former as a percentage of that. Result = 4373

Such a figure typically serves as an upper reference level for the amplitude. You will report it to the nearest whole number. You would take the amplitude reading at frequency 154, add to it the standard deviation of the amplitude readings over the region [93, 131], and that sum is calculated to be 182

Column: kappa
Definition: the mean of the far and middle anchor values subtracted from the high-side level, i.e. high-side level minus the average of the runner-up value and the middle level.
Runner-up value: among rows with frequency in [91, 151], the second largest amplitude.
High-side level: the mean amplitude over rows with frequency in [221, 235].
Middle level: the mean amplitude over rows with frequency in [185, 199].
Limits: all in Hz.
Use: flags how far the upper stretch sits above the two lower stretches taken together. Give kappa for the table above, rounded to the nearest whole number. -40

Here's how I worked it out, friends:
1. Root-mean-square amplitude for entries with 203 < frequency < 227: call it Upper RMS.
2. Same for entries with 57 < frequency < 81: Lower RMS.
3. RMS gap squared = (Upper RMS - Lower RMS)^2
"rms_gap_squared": 9177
